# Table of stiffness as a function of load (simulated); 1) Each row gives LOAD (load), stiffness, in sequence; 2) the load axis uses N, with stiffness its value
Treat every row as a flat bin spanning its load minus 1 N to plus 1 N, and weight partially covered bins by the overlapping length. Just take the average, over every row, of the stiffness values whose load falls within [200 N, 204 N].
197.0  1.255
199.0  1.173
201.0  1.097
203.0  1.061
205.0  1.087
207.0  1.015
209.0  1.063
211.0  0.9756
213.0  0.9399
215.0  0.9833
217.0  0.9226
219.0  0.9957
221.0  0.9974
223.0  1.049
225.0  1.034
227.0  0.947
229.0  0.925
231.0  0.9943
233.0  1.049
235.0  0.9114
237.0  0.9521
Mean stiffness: 1.08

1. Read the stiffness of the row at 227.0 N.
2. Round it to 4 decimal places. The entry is 0.9470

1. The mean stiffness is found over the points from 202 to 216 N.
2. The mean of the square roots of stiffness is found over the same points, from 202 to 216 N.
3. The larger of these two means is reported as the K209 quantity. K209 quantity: 1.02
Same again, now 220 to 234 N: 1.00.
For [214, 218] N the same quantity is 0.98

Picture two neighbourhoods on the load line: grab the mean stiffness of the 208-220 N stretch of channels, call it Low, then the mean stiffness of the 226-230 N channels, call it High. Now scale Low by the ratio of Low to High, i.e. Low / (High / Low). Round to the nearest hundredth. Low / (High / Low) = 1.03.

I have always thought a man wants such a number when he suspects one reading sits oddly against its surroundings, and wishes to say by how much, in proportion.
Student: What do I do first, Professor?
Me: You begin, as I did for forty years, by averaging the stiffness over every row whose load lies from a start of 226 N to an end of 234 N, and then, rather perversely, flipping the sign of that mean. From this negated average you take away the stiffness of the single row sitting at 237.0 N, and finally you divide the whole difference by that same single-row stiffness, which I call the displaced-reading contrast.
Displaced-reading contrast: -2.03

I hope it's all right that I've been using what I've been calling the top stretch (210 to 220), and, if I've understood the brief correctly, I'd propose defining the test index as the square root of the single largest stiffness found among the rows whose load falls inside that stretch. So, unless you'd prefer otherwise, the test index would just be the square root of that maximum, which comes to 1.00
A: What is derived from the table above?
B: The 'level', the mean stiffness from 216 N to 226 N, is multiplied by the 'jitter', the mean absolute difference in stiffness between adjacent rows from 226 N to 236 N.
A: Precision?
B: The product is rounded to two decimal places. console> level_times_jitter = 0.07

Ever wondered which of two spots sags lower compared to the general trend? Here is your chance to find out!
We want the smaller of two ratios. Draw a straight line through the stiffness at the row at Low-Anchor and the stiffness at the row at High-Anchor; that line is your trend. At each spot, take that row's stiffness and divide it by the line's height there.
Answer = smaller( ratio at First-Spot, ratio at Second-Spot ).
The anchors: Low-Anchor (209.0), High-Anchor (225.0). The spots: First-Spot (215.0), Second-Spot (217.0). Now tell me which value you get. 0.880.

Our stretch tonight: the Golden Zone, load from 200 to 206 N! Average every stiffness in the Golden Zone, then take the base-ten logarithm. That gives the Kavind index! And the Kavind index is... 0.034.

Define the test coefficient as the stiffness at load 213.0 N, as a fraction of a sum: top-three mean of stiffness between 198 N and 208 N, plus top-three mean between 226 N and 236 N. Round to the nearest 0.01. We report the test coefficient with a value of 0.44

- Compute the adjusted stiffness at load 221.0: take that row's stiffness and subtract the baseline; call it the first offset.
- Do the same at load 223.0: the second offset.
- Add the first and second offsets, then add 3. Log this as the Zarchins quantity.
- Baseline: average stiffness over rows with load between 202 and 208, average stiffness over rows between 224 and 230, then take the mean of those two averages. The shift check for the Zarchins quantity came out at 3.02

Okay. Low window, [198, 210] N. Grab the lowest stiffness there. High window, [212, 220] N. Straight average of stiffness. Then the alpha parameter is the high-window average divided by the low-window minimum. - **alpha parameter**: 0.95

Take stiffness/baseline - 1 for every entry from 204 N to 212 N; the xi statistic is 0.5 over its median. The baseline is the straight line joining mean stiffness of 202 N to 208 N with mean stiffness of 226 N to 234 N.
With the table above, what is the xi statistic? -84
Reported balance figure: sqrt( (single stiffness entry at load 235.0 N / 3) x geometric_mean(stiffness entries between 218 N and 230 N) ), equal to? 0.549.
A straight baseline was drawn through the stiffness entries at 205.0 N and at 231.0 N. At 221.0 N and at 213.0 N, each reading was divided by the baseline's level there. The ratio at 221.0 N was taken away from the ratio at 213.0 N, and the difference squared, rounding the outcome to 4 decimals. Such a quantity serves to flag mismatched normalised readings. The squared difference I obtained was 0.0065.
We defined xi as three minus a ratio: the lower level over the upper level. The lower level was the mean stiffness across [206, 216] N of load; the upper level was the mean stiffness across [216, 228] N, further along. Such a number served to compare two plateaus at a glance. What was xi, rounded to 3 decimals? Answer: 1.996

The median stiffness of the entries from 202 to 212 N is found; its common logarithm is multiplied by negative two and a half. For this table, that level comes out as -0.06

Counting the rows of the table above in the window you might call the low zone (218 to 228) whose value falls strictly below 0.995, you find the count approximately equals 1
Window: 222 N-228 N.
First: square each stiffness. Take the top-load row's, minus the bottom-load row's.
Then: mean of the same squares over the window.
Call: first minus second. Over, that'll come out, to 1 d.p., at -1.2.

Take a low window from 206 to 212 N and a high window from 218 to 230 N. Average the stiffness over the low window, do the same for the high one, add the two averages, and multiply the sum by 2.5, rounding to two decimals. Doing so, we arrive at 5.02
